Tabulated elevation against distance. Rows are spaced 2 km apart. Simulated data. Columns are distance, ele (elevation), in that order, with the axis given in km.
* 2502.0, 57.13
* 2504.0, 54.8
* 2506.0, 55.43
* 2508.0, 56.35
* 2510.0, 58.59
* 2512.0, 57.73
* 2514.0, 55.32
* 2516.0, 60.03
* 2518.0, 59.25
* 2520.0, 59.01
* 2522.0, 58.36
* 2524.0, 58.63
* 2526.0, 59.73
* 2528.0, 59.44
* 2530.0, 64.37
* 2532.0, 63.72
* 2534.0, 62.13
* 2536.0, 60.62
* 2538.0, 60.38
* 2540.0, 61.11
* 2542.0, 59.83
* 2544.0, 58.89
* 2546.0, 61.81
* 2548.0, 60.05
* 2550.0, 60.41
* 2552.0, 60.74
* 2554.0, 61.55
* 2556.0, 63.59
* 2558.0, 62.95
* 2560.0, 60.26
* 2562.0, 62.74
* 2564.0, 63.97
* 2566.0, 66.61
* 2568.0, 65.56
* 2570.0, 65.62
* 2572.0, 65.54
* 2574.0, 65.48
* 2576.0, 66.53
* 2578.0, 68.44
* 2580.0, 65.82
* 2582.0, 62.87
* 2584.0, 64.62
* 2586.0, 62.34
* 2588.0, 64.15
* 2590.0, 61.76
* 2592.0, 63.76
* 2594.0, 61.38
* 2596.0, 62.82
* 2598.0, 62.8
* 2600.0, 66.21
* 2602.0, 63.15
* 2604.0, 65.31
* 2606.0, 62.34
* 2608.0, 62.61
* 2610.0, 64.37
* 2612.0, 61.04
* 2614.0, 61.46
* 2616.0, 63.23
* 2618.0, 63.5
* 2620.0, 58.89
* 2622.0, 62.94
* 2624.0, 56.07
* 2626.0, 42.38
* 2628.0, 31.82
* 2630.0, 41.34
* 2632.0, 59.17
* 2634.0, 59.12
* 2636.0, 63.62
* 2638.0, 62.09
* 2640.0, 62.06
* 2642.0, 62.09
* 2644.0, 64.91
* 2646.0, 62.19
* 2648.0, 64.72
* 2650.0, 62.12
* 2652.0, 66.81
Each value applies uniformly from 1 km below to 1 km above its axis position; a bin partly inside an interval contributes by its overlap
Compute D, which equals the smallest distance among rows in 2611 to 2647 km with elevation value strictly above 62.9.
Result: 2616.0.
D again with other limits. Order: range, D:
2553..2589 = 2556.0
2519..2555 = 2530.0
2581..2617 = 2584.0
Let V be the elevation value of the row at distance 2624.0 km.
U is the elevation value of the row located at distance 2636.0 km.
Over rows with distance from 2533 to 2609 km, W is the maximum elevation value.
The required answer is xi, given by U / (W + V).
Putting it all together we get 0.51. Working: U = 63.62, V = 56.07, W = 68.44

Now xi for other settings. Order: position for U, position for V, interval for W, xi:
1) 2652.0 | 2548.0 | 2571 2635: 0.52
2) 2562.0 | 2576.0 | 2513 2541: 0.48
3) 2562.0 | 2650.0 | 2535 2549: 0.51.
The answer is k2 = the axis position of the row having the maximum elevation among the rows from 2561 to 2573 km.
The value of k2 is 2566.0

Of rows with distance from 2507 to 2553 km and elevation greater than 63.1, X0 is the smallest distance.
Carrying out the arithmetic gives 2530.0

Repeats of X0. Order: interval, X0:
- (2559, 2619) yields 2564.0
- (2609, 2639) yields 2610.0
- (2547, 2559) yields 2556.0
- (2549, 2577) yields 2556.0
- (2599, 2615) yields 2600.0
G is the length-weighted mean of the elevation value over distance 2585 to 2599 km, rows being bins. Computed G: 62.7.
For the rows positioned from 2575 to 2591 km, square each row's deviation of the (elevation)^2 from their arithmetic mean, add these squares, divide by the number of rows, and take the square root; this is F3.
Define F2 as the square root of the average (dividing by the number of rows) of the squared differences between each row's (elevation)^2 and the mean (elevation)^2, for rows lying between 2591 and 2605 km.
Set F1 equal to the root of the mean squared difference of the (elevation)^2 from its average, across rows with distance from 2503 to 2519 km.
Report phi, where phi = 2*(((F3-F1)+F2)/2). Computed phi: 258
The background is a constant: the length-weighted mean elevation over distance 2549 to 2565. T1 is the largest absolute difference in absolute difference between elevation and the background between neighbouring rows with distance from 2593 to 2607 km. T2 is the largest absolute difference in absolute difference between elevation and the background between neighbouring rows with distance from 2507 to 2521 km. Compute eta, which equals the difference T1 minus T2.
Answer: -1.3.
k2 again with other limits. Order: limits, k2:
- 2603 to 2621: 2604.0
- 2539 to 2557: 2556.0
